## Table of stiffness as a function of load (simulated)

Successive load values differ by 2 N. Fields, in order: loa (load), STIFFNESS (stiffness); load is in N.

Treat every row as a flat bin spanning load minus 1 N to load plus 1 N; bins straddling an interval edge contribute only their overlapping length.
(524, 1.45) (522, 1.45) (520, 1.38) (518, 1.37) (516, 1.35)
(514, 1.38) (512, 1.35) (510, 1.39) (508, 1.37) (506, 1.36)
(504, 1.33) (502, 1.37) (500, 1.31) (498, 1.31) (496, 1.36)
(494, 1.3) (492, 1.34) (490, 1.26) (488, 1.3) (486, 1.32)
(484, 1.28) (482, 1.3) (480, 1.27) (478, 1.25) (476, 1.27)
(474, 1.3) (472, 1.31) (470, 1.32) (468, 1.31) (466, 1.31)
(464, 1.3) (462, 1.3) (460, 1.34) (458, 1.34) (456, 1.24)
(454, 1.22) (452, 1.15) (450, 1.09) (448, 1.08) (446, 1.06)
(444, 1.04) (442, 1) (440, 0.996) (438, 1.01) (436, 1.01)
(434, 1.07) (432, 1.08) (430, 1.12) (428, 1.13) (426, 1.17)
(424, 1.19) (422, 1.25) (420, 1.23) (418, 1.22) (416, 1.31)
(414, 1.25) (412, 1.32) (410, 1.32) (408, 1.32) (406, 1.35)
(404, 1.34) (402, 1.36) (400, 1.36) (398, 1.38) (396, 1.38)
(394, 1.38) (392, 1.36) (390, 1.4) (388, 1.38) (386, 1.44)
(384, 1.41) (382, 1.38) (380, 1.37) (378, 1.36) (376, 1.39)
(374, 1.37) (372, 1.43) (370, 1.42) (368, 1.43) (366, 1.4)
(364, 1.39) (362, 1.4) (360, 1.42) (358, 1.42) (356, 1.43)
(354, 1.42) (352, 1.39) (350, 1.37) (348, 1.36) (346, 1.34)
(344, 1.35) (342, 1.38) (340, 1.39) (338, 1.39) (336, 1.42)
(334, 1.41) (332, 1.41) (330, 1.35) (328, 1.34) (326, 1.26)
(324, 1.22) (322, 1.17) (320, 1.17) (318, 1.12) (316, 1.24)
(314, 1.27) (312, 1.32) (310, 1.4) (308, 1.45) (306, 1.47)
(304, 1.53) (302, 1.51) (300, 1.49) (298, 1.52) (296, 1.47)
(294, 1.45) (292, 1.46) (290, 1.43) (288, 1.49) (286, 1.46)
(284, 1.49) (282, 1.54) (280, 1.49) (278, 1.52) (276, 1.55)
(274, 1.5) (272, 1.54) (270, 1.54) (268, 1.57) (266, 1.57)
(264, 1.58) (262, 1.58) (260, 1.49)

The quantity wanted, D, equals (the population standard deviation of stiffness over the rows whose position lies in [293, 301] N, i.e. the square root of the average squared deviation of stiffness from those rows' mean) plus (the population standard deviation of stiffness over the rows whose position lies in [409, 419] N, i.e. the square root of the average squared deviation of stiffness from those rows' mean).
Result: 0.07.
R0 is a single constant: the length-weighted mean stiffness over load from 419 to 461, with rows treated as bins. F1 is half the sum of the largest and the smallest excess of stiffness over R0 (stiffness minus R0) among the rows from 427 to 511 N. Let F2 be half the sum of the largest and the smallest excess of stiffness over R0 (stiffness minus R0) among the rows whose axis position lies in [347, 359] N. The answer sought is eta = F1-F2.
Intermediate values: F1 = 0.059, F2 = 0.261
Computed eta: -0.20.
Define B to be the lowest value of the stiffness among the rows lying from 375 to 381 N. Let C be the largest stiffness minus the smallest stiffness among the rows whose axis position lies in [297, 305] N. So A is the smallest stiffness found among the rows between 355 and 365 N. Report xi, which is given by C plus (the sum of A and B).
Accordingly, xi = 2.79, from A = 1.39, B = 1.36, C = 0.040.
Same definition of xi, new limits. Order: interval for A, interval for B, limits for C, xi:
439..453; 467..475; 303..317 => 2.59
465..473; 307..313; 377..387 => 2.71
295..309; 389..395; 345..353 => 2.86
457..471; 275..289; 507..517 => 2.80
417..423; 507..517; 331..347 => 2.65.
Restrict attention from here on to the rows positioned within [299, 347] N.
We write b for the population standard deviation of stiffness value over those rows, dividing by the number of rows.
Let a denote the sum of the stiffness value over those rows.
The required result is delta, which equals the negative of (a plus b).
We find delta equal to -32.5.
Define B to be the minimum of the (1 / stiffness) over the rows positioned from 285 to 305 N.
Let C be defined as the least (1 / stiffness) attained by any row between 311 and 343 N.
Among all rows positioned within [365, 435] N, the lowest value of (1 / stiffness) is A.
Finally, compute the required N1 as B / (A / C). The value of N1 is 0.66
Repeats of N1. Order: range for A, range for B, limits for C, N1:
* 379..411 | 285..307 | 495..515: 0.68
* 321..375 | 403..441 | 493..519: 0.76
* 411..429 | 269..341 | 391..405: 0.62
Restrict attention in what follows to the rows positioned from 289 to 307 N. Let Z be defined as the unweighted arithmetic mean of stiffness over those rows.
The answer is 1.48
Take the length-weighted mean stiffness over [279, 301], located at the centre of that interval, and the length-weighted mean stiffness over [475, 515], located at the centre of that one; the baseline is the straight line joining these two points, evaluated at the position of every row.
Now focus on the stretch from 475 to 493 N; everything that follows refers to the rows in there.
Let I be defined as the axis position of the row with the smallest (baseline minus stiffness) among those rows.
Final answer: 492 N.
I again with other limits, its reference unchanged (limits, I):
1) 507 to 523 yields 522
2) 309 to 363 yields 356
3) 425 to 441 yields 426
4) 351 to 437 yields 386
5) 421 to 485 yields 460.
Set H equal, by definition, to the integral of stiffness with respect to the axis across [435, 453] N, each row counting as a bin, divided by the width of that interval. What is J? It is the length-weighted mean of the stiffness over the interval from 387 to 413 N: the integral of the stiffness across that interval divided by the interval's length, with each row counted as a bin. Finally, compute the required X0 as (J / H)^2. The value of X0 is 1.68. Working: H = 1.05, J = 1.36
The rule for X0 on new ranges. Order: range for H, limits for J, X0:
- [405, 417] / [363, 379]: 1.14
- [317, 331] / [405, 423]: 1.09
